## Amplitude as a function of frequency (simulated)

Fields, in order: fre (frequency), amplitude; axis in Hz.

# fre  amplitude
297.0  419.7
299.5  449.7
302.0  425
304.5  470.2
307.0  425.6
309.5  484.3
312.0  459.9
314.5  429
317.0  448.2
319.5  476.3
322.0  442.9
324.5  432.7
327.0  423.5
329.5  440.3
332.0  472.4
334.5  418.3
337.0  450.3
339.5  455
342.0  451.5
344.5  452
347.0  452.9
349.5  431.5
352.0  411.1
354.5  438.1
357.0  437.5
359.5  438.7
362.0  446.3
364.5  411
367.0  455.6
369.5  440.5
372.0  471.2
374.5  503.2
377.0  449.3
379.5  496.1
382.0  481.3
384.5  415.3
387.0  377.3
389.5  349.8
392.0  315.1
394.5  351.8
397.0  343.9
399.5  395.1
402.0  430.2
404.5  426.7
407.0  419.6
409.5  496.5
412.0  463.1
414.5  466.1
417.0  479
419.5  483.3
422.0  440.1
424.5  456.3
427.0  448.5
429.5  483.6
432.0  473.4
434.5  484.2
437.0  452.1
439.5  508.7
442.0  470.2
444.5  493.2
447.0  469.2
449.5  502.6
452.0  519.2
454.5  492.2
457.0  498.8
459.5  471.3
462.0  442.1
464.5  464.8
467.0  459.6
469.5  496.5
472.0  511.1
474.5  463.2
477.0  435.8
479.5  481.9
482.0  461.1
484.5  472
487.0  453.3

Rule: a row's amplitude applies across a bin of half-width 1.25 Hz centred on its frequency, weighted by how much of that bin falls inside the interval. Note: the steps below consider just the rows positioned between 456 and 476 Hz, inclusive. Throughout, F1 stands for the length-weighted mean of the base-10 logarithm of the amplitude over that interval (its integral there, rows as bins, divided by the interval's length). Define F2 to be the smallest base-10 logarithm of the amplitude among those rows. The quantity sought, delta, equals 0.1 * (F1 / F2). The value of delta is 0.1012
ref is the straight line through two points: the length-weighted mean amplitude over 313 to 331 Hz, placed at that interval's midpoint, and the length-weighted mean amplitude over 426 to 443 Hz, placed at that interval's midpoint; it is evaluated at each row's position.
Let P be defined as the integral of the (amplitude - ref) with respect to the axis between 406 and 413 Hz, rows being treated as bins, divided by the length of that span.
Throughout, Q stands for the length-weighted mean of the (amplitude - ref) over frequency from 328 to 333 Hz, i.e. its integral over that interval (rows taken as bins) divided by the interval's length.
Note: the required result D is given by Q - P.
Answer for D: 16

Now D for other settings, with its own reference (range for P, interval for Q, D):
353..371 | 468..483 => 4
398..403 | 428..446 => 61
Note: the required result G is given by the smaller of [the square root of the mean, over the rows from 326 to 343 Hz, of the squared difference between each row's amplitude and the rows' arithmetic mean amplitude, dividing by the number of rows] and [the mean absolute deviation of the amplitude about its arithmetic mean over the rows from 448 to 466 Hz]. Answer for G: 17.4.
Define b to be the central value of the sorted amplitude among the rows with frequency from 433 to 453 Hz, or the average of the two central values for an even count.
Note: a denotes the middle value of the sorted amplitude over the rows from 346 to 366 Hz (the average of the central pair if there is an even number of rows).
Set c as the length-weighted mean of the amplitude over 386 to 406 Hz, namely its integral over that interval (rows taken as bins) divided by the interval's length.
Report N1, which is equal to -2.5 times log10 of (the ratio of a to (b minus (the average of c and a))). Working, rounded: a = 438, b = 489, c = 374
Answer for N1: -1.8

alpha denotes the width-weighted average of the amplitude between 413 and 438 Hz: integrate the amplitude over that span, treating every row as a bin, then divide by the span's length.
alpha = 467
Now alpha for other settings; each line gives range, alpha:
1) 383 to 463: 448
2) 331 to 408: 429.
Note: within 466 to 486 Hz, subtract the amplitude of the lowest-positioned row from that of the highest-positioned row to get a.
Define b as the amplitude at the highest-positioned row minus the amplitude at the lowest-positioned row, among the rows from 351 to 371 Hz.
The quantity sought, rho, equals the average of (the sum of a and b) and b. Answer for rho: 36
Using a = 12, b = 29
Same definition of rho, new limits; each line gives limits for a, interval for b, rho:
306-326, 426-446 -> 48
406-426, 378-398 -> -134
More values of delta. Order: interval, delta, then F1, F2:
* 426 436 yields 0.1008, 2.67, 2.65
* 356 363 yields 0.1001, 2.64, 2.64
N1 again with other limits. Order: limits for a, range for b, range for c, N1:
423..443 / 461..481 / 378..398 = -2.9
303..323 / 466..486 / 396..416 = -3.2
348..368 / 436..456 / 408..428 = -2.6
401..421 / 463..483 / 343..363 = -3.9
